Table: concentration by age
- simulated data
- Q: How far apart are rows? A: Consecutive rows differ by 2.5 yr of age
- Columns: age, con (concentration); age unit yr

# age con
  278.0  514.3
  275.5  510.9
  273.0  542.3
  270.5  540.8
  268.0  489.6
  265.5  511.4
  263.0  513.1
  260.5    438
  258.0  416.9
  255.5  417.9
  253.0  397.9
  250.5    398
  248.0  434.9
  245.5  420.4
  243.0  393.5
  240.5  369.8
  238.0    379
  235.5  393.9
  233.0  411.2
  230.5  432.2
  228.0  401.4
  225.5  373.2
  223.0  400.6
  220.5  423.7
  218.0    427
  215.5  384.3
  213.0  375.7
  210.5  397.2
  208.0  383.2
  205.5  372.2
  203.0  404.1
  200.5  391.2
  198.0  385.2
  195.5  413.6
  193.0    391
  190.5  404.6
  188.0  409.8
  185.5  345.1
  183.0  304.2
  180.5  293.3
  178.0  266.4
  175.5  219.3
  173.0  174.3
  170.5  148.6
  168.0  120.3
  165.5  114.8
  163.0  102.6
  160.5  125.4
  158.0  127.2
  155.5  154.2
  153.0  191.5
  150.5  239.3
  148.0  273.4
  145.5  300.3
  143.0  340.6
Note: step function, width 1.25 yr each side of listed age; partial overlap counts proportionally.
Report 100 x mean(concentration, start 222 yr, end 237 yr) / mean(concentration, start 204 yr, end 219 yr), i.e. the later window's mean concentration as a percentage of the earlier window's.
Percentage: 103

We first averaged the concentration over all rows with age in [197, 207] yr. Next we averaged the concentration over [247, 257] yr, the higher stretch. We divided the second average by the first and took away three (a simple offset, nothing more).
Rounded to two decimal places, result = -1.94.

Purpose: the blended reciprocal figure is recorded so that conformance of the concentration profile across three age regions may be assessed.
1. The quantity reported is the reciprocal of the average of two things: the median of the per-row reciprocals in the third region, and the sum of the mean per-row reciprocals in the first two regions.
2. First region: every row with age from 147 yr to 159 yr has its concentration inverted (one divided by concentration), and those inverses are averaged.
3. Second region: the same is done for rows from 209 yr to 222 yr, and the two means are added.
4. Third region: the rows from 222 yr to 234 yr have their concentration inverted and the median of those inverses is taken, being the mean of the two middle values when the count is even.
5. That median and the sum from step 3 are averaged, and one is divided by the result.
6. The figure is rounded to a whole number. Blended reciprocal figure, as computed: 191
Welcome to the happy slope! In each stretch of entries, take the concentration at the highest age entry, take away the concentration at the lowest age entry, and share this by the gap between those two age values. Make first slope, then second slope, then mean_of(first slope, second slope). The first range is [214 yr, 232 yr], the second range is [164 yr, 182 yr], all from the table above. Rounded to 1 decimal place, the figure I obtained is 7.5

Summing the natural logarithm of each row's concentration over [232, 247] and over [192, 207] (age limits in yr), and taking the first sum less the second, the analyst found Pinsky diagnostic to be 0.0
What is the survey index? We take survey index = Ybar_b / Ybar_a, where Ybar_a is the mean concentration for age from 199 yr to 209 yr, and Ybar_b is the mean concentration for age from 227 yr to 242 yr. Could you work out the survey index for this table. 1.0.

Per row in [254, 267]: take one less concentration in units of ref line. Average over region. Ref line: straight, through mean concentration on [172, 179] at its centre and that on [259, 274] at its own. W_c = 0.06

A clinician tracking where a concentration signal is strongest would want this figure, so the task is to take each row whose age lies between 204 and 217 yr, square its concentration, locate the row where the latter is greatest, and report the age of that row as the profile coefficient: 210.5 yr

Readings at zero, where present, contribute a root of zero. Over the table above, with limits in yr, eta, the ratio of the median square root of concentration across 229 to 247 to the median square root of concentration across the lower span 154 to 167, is 1.8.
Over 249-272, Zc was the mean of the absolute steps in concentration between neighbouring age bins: 24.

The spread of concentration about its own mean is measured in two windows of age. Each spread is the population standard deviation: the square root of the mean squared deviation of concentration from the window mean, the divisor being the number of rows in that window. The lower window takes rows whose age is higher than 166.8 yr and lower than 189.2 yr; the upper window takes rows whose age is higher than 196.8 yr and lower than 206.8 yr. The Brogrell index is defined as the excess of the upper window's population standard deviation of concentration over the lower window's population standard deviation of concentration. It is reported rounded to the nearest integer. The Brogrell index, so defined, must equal -79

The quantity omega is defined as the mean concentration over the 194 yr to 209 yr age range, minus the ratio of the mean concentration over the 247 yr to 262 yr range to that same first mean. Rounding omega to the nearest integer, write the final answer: 391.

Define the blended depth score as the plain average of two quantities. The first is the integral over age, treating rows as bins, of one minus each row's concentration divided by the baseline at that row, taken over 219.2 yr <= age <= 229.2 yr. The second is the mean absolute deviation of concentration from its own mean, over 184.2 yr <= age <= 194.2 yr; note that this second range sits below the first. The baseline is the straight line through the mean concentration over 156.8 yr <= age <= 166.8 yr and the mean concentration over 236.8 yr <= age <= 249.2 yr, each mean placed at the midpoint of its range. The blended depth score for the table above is 9.6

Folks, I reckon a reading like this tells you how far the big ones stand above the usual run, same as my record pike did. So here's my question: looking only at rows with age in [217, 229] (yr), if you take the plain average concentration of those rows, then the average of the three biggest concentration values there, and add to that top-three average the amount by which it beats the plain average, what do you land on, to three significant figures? 430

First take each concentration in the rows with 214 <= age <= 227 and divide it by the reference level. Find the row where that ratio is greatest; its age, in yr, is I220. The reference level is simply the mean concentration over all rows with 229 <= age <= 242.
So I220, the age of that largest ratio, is 218.0 yr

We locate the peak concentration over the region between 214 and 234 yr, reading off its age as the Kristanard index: 230.5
